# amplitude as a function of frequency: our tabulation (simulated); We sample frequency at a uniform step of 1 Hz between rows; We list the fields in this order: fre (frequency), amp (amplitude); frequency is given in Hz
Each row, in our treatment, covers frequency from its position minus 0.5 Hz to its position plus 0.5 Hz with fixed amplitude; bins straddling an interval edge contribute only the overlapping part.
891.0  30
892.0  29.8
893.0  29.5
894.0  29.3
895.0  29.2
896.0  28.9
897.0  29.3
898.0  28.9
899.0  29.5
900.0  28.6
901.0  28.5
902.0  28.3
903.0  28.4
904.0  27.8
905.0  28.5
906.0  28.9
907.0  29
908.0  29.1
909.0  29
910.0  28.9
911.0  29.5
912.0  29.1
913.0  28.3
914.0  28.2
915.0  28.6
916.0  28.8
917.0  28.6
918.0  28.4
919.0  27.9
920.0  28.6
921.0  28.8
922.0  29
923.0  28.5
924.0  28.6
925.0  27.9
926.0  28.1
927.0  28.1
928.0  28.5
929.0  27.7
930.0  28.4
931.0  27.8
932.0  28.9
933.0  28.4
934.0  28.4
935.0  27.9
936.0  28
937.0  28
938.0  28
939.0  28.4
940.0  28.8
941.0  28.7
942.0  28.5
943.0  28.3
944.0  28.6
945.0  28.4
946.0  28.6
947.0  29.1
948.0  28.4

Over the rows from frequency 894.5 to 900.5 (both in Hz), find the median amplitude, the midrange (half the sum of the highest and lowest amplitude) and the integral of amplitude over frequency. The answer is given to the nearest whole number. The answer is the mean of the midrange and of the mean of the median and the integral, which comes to 65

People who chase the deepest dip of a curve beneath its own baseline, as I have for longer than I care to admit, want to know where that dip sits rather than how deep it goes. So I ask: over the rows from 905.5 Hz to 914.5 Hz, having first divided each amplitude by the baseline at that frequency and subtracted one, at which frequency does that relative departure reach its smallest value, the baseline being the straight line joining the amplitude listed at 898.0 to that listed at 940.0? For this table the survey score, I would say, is 914.0 Hz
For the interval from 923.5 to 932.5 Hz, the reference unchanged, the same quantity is 929.0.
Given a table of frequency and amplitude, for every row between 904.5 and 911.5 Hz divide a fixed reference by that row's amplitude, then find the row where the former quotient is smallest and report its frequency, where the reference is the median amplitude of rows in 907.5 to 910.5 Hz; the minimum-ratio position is 911.0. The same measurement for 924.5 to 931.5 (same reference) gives 928.0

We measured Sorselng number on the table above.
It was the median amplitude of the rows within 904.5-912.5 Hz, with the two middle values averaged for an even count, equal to 29.0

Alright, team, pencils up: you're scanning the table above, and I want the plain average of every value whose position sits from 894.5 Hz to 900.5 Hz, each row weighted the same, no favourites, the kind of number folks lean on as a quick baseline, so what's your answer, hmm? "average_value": 29.1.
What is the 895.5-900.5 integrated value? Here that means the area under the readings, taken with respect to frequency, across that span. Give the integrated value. 145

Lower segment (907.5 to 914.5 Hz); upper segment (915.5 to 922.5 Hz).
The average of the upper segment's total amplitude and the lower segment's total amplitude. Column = 201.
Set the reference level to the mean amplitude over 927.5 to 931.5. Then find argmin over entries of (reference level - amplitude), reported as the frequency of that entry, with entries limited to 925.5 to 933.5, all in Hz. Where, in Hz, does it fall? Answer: 932.0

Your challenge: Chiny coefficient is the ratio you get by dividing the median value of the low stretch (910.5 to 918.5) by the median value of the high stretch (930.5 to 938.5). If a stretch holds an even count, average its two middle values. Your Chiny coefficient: 1.02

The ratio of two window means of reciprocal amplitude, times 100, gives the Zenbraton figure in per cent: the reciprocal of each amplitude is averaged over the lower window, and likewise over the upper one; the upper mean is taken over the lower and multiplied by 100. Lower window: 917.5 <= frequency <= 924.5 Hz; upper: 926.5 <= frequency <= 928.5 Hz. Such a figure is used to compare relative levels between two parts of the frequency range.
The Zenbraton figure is 101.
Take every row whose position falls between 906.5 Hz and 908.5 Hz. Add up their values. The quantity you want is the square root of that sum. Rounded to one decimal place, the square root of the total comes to 7.6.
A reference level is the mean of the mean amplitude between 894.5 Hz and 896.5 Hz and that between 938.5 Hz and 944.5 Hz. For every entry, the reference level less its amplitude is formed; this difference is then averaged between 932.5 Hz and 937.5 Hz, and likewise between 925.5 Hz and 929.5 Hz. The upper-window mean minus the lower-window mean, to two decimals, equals -0.04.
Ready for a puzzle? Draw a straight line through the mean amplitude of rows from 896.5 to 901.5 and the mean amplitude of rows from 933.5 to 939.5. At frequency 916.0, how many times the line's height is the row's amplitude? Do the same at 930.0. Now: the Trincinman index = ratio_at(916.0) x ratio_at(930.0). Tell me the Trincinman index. 1.01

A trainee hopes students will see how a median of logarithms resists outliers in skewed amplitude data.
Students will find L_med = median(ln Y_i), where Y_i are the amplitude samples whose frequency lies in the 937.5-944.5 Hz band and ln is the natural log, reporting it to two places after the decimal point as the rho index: 3.35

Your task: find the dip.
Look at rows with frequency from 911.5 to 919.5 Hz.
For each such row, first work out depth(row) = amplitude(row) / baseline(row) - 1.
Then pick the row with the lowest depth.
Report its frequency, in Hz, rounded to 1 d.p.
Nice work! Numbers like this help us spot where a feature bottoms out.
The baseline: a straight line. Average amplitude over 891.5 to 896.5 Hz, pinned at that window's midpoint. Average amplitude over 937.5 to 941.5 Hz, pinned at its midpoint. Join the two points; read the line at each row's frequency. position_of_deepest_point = 919.0 Hz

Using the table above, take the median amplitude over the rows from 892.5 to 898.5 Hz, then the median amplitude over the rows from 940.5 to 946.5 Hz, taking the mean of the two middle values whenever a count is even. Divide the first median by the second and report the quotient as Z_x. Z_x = 1.02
